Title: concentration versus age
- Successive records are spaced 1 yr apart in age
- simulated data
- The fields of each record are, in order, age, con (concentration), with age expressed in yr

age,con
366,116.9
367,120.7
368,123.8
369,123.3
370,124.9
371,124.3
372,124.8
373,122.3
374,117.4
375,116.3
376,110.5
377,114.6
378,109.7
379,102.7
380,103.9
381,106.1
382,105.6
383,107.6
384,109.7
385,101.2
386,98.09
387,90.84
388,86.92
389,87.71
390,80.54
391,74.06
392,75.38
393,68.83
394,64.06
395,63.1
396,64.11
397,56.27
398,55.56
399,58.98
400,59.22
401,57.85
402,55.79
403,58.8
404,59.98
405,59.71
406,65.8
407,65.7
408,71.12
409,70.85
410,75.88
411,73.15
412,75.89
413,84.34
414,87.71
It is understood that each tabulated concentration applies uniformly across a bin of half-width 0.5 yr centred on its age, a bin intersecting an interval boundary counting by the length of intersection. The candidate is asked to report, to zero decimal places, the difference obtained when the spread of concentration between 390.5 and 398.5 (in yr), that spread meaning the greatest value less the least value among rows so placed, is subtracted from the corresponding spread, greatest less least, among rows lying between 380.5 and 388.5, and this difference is 3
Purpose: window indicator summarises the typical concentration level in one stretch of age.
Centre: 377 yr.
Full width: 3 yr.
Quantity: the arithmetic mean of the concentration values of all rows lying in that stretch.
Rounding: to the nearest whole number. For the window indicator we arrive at 112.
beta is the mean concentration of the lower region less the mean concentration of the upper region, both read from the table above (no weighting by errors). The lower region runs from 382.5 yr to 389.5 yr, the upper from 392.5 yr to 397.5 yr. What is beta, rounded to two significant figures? 34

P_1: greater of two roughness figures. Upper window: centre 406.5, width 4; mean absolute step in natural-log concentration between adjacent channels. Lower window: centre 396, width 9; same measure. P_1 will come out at 0.059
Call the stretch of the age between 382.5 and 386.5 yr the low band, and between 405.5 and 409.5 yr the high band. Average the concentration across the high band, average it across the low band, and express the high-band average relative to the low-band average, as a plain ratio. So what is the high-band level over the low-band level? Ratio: 0.66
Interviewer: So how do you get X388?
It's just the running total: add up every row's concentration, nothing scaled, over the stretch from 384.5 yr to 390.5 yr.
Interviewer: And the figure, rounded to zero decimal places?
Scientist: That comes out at 545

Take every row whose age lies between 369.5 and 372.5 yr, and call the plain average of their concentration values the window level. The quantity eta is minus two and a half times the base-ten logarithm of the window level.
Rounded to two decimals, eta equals -5.24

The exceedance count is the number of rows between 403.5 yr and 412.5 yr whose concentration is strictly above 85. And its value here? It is 0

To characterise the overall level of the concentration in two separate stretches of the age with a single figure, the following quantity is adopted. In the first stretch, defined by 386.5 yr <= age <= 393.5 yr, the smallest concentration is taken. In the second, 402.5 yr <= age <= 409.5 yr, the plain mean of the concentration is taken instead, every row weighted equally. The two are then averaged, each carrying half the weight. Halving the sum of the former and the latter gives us 67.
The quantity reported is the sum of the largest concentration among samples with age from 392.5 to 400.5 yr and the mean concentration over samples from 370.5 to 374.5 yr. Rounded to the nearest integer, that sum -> 191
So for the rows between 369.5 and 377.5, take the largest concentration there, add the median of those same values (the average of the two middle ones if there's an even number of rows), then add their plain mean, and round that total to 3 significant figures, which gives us 364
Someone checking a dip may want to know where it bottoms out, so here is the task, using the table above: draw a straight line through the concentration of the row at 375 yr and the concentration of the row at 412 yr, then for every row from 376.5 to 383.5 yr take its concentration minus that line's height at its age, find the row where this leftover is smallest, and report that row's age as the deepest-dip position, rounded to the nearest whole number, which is 379 yr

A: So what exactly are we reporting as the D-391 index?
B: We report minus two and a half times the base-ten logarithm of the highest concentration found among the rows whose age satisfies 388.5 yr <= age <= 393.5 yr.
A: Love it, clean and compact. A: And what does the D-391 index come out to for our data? -4.86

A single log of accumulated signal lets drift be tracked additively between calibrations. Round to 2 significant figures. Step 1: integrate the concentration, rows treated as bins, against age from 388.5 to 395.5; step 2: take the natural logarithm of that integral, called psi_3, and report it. 6.2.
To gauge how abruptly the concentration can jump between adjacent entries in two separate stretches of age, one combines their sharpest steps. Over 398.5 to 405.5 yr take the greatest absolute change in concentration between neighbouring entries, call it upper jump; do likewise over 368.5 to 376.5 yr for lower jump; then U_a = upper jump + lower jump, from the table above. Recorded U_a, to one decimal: 8.8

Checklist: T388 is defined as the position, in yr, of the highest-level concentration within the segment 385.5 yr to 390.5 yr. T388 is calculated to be 386 yr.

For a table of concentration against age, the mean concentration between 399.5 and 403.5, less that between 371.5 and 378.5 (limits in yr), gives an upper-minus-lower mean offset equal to -59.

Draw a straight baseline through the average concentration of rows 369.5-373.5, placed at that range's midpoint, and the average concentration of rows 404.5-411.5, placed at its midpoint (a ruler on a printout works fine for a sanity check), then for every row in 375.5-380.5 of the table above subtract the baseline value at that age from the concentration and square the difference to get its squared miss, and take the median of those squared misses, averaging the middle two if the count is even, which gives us 46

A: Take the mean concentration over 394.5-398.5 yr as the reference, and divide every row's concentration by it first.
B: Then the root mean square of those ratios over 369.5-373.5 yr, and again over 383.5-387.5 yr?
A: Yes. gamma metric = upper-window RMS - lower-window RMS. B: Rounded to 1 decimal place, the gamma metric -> -0.4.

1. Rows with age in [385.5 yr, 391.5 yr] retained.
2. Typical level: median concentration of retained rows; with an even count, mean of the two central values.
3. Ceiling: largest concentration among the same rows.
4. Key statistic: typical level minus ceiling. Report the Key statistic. -10.8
